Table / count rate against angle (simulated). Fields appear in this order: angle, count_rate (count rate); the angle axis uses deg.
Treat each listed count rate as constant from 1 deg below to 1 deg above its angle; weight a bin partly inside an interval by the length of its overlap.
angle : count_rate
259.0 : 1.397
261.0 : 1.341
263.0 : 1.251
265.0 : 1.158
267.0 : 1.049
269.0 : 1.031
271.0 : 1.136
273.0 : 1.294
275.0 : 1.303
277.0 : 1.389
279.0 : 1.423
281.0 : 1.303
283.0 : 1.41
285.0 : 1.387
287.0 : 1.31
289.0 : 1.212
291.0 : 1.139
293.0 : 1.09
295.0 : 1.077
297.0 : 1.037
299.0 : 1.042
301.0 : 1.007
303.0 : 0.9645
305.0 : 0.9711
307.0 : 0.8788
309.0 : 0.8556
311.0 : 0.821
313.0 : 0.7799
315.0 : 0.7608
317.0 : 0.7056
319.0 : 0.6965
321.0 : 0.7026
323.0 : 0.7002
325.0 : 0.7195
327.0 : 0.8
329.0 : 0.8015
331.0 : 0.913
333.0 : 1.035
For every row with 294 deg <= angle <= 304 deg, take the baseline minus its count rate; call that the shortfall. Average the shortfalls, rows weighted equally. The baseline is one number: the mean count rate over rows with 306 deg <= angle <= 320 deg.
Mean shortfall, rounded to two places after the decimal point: -0.24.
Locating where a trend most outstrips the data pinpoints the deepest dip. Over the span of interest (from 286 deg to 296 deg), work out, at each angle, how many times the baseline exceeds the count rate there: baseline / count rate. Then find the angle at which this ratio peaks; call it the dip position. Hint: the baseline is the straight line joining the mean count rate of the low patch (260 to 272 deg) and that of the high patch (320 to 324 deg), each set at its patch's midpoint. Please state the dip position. 293.0 deg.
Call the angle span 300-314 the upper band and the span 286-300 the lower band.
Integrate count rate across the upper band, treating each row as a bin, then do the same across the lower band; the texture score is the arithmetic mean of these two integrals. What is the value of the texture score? 14.2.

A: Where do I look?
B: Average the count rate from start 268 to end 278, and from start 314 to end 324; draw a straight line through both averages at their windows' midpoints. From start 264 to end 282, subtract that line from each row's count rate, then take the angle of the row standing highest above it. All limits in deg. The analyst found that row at 279.0 deg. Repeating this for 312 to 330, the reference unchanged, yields 329.0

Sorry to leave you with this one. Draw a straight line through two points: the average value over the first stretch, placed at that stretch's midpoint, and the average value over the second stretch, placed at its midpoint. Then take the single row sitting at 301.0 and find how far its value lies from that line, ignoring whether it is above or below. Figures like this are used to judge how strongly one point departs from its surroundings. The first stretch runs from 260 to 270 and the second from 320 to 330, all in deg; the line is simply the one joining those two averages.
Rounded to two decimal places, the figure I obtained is 0.09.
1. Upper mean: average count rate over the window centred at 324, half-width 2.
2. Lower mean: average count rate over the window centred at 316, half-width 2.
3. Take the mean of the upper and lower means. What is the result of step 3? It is 0.72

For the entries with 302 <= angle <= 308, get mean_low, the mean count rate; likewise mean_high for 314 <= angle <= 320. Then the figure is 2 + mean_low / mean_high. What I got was 3.3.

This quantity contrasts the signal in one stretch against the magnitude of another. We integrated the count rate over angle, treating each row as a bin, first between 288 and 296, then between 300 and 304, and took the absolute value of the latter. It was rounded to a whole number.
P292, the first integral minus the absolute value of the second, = 5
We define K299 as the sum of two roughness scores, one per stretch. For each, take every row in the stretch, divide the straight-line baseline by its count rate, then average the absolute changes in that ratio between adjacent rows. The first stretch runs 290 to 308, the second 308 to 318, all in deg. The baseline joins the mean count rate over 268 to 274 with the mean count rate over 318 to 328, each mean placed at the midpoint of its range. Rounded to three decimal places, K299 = 0.054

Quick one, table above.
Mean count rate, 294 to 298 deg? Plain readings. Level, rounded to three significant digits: 1.06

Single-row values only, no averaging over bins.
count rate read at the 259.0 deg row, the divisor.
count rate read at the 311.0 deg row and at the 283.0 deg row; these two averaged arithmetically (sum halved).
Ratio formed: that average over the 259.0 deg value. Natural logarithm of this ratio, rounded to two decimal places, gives -0.23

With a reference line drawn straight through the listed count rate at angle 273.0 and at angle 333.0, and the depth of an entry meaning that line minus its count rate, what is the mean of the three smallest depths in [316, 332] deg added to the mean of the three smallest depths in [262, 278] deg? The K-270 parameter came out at 0.17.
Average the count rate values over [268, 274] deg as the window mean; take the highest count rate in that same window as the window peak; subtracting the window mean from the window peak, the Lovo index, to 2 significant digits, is 0.14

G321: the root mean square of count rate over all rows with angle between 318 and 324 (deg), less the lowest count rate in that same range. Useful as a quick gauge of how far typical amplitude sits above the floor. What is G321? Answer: 0.00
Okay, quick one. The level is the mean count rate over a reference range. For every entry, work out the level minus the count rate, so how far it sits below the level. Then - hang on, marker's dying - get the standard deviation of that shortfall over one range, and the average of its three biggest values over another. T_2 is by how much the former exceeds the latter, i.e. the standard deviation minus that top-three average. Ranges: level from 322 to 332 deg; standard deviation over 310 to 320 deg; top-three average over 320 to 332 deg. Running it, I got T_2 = -0.03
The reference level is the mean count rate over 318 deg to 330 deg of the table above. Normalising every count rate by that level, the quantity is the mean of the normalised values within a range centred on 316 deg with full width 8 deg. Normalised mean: 1.0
